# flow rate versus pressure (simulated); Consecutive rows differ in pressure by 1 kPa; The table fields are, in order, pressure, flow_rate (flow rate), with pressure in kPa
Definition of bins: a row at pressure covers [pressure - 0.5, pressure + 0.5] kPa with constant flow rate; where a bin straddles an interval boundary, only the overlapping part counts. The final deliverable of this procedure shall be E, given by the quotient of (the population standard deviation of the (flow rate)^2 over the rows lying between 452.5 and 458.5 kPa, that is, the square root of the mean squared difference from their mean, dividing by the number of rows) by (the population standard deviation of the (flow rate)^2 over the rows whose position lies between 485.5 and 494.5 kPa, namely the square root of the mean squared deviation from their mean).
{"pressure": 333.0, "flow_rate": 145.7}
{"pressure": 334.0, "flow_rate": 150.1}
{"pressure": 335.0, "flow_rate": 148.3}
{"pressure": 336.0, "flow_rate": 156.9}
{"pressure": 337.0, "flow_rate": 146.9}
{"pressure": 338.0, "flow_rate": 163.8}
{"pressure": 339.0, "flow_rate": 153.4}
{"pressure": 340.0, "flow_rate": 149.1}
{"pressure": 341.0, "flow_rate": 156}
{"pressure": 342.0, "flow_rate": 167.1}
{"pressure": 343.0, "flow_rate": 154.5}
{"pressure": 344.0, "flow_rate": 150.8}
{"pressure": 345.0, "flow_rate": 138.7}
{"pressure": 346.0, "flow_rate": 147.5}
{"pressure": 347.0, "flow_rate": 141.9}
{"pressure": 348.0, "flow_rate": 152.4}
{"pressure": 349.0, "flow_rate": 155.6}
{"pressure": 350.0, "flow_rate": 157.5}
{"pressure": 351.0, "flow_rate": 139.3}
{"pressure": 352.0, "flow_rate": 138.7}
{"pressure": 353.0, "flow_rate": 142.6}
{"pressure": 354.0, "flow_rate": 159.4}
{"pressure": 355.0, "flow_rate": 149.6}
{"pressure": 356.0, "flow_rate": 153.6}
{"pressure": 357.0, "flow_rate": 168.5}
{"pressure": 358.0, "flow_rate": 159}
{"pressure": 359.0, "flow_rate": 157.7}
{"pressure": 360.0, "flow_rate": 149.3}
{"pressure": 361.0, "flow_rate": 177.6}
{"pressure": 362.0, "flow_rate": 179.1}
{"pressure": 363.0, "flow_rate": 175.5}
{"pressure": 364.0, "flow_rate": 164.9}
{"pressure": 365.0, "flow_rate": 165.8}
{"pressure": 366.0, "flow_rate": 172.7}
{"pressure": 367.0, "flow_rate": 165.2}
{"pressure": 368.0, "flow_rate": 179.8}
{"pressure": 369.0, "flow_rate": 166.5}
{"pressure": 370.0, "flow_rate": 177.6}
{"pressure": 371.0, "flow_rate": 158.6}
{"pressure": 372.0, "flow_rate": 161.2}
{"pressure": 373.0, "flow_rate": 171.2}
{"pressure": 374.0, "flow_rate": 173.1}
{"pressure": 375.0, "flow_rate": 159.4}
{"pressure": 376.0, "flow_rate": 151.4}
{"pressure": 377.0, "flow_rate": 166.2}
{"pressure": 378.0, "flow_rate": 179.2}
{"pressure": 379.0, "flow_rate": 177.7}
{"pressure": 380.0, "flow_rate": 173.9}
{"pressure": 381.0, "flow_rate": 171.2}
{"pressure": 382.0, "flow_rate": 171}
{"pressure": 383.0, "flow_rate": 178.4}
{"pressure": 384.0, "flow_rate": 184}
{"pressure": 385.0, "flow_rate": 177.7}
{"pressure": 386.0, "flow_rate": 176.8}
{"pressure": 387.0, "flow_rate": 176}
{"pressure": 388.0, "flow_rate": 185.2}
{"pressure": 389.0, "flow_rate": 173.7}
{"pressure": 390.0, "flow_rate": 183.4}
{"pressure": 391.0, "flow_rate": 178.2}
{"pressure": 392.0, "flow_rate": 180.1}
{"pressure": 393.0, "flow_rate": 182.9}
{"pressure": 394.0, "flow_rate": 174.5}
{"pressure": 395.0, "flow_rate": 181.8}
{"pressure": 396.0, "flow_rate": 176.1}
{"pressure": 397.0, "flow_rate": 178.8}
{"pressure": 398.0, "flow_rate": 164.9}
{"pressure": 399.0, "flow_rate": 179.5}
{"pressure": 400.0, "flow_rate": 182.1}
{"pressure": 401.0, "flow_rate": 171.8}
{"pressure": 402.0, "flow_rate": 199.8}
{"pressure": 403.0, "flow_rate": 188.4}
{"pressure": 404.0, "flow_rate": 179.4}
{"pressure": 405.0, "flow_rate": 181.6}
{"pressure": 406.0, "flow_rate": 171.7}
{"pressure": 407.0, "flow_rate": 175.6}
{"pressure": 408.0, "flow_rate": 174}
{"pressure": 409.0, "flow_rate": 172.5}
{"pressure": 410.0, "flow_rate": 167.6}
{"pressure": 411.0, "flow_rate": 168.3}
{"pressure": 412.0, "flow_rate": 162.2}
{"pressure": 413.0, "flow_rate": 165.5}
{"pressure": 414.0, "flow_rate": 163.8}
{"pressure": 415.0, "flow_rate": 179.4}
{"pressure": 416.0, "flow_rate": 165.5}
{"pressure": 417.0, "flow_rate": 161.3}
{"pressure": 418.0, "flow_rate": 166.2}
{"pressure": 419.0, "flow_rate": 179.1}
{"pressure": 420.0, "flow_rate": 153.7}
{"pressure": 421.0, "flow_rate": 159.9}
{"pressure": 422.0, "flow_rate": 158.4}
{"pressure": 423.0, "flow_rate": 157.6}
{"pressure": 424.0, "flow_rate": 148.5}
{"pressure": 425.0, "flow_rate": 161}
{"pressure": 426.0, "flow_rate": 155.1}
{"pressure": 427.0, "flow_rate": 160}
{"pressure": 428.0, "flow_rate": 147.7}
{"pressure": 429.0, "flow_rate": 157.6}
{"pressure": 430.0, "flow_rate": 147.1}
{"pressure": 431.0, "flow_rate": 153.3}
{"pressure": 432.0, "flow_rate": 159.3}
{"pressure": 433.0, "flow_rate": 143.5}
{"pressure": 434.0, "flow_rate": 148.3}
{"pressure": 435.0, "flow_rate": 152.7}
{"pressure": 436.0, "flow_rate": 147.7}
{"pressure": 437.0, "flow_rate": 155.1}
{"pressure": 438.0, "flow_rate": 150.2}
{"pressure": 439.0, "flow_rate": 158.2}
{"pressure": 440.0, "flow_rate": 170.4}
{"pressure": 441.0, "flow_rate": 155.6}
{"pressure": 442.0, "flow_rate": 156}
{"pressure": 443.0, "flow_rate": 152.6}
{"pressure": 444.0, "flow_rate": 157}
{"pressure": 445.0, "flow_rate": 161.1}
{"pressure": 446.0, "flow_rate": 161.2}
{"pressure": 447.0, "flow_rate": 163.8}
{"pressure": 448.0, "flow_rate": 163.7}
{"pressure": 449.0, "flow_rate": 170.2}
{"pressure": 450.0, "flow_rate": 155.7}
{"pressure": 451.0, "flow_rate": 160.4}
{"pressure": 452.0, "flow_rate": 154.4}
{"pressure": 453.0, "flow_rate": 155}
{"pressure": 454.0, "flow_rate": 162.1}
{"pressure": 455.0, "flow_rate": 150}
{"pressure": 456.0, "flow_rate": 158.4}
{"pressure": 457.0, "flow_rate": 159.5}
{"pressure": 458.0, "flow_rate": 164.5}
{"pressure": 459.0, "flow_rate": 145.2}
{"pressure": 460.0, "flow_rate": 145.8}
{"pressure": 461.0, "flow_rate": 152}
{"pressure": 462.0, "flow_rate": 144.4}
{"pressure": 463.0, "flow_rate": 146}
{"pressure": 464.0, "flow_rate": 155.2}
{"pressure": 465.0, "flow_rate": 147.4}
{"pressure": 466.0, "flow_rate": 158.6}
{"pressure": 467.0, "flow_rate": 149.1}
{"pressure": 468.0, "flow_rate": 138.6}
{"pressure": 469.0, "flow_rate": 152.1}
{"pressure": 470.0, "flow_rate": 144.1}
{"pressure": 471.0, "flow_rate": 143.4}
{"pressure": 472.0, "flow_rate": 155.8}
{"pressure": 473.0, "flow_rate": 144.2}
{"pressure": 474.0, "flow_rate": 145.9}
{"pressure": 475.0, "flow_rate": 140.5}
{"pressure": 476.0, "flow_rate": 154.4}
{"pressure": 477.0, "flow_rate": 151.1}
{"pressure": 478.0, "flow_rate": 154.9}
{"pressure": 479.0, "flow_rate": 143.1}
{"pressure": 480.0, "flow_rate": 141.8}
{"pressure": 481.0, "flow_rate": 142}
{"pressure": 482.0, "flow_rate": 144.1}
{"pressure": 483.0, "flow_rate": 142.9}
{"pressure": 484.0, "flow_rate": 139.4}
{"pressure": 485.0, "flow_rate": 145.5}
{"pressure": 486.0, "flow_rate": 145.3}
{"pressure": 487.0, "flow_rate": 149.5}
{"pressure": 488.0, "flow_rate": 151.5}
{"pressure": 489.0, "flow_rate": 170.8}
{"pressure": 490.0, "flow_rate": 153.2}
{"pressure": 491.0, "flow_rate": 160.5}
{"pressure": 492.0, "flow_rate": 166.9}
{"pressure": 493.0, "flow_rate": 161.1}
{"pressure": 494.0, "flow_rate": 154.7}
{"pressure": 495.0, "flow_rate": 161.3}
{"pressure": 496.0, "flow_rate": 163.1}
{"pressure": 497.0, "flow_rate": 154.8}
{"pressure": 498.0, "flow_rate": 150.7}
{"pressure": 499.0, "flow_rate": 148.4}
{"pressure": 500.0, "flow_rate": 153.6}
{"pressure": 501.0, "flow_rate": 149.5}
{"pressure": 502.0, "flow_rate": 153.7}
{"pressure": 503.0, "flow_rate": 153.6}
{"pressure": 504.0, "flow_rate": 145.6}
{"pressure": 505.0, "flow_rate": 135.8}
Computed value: 0.6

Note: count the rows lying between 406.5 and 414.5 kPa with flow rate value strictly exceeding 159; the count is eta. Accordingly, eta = 8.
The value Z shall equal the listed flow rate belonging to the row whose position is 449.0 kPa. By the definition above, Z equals 170.2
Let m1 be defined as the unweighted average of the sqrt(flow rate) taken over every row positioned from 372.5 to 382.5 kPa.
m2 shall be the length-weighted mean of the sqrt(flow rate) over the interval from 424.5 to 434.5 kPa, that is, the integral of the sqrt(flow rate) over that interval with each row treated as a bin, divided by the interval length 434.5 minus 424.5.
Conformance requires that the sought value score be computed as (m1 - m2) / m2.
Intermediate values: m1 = 13.0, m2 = 12.4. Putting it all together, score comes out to 0.05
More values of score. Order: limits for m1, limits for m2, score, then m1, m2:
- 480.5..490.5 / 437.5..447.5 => -0.03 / 12.2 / 12.6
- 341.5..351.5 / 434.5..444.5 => -0.02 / 12.3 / 12.5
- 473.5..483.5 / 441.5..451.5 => -0.05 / 12.1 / 12.7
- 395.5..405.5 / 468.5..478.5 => 0.10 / 13.4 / 12.2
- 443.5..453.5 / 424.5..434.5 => 0.02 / 12.7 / 12.4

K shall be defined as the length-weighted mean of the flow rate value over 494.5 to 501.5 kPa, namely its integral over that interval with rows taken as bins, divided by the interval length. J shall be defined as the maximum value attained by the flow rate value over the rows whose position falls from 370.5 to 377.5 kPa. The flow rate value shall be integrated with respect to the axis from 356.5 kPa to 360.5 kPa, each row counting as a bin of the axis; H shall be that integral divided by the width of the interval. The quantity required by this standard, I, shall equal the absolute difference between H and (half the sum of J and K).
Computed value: 5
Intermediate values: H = 159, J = 173.1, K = 154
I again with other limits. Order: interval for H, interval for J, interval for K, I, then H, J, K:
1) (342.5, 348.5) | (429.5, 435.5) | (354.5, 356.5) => 8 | 148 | 159.3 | 152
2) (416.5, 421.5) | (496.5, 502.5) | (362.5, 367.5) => 2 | 164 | 154.8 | 169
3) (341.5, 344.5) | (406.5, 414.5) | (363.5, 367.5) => 14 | 157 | 175.6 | 167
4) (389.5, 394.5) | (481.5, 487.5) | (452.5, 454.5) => 26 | 180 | 149.5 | 159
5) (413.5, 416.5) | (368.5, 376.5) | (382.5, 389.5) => 9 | 170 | 177.6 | 179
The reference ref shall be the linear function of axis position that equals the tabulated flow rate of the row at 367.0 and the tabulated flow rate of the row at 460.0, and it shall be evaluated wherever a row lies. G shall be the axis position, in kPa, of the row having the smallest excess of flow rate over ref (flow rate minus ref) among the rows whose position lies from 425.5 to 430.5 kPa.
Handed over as 430.0 kPa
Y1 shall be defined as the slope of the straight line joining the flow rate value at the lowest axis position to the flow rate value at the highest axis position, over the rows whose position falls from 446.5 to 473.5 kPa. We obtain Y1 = -0.8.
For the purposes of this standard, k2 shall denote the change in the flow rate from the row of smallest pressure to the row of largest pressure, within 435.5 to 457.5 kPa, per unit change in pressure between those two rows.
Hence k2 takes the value 0.6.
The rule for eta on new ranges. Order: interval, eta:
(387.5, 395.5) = 8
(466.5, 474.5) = 0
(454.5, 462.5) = 2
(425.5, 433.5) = 2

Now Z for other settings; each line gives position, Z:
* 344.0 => 150.8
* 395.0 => 181.8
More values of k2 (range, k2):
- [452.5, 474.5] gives -0.4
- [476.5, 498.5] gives 0.0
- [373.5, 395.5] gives 0.4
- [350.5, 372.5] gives 1.0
